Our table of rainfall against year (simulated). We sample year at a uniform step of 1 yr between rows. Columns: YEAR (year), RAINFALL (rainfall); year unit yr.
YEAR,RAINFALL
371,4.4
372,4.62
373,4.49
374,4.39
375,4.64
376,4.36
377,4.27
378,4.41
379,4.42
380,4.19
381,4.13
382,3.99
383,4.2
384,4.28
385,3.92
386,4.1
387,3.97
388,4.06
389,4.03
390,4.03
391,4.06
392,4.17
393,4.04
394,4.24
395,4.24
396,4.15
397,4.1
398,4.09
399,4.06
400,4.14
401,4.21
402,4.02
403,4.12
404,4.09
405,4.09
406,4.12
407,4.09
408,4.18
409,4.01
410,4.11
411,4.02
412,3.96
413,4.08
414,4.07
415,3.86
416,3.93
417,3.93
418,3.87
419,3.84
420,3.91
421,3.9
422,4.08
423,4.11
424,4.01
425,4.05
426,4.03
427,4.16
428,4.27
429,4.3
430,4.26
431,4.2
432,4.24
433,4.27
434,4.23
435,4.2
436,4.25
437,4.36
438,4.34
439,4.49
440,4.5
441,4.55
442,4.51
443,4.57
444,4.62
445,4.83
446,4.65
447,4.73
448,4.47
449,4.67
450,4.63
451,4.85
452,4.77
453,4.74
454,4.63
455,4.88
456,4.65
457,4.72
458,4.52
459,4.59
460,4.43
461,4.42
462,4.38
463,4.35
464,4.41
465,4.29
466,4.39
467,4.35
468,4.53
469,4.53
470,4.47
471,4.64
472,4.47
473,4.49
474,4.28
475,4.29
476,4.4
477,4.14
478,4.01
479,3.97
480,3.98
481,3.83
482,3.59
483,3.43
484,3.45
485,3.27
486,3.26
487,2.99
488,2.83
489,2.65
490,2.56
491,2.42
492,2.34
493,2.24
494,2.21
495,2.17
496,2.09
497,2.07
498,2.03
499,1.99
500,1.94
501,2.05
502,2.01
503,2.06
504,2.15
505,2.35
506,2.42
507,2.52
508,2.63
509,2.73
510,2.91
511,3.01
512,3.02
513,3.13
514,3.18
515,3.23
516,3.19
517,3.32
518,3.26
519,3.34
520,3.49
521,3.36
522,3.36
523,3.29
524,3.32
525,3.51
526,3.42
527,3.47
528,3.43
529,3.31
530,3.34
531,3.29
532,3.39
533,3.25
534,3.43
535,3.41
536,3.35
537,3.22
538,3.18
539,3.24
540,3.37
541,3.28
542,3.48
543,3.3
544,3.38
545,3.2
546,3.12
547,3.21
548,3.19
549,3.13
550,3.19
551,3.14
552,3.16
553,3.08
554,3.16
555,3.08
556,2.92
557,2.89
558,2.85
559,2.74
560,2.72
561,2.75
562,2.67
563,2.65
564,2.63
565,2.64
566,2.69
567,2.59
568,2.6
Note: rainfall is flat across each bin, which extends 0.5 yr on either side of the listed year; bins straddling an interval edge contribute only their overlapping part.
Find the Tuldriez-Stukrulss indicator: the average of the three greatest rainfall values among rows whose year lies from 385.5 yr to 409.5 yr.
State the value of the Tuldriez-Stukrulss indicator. 4.2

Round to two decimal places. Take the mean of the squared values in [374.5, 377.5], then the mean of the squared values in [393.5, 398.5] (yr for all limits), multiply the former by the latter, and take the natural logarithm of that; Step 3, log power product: 5.83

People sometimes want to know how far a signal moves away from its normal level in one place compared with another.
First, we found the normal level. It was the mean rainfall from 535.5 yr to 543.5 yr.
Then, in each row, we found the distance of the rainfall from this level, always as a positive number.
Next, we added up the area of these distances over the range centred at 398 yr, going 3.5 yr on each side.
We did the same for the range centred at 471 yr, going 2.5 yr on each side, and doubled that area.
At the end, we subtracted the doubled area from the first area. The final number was -6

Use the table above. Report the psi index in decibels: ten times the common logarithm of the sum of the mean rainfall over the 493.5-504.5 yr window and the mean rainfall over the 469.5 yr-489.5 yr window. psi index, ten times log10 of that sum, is 7.7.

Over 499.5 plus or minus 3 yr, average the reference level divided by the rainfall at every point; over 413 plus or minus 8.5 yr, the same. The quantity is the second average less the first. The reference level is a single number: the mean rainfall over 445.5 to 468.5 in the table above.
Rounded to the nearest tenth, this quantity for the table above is -1.1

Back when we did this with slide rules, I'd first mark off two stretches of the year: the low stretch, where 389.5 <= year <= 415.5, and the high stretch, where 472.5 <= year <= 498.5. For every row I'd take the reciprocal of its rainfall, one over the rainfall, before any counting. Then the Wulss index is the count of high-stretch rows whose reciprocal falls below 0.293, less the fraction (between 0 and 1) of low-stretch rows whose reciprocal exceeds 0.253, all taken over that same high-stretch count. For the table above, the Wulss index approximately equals 0.997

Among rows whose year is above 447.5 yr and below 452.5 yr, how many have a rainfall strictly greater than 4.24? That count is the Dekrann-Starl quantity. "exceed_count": 5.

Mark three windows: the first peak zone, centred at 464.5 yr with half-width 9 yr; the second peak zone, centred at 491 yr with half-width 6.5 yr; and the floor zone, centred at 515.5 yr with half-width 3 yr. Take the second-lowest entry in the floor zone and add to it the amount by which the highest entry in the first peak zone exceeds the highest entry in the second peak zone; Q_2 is 4.6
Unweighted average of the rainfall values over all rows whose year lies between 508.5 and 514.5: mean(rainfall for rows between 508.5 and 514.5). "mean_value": 3.00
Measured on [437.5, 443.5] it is 4.49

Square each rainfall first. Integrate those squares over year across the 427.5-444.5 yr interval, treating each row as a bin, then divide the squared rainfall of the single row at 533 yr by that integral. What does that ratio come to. 0.033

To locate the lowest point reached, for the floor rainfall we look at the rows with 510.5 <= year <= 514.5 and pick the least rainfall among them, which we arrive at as 3.01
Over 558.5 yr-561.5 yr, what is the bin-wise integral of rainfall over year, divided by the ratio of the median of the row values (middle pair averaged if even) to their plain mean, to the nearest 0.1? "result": 8.2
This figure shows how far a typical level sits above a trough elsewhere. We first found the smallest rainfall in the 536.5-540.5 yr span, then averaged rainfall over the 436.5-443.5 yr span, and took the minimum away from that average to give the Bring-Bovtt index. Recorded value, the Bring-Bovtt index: 1.29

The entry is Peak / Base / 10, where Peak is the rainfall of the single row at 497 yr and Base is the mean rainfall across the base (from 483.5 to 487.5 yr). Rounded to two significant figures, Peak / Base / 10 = 0.064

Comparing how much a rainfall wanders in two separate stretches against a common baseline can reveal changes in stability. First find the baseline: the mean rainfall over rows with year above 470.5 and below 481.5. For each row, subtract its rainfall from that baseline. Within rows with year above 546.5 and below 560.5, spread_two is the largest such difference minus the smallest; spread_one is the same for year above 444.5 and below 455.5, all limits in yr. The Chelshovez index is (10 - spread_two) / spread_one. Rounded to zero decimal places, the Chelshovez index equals 23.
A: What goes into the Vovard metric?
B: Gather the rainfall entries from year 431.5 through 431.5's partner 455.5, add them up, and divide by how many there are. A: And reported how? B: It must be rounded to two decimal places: 4.54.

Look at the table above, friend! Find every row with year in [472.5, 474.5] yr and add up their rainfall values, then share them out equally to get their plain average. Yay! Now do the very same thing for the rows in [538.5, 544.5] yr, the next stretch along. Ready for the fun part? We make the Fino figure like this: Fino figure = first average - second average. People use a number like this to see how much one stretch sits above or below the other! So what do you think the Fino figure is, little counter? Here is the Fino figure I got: 1.0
